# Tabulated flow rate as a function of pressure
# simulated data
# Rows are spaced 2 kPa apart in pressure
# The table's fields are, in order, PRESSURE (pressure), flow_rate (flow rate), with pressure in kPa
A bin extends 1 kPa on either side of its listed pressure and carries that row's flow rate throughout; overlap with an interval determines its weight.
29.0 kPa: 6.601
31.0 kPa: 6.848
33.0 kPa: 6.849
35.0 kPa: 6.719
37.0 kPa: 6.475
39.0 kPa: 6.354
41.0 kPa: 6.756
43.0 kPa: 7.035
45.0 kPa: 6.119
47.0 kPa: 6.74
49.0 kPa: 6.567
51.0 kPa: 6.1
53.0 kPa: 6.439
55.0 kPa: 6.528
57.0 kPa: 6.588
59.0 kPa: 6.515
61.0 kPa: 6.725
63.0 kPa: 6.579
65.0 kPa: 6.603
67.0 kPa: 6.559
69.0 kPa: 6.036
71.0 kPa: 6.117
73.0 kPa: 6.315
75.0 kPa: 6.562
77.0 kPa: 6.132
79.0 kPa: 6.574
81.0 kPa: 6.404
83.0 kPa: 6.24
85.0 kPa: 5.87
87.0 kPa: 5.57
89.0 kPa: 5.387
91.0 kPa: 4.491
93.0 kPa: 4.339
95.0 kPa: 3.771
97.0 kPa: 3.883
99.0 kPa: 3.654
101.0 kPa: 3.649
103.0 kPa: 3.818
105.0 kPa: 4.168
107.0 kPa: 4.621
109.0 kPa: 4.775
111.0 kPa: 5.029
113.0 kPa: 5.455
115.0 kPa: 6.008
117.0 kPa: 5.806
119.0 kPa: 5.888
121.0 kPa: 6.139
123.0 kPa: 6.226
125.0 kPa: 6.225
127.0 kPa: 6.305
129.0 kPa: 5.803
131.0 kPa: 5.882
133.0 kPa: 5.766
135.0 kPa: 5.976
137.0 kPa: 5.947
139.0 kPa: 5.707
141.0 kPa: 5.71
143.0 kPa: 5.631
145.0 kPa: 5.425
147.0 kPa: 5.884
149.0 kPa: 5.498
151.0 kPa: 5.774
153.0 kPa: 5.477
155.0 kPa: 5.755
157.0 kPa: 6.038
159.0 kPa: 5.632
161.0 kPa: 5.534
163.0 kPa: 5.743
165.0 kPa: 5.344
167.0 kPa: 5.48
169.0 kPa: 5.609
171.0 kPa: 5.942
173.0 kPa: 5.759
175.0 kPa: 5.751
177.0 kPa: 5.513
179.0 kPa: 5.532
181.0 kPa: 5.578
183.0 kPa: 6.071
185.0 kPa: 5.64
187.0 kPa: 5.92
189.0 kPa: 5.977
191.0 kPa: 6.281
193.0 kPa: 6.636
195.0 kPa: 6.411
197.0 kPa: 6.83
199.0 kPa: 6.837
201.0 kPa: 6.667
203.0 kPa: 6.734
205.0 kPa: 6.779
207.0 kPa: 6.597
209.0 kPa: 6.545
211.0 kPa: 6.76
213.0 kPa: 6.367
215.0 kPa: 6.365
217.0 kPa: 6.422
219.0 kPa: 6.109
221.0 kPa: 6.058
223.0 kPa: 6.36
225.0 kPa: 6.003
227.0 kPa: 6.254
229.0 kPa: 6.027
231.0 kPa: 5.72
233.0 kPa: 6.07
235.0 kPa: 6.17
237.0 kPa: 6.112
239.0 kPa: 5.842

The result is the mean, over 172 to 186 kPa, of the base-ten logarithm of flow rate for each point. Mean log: 0.76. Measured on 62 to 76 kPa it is 0.81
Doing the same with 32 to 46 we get 0.82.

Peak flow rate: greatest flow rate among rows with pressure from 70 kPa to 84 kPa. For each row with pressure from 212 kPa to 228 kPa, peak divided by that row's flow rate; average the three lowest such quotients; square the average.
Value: 1.06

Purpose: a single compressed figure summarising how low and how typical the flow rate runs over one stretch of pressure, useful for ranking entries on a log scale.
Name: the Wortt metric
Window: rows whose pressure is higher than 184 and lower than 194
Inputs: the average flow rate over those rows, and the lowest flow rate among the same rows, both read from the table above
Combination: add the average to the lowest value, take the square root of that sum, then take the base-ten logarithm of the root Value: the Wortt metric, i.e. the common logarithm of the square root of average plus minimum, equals 0.535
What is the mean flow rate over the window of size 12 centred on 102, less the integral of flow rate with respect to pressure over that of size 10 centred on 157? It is -53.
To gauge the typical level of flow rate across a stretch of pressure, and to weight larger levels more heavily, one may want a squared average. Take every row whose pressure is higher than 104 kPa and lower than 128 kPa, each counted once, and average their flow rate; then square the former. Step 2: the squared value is 31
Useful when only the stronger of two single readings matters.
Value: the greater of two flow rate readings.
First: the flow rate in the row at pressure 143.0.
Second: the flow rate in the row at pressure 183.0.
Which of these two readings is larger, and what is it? 6.07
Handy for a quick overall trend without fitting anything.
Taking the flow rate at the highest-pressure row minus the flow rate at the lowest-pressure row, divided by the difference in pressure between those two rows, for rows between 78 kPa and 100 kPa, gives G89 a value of -0.15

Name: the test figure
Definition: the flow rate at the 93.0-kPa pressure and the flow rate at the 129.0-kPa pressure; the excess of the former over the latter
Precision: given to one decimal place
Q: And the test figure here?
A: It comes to -1.5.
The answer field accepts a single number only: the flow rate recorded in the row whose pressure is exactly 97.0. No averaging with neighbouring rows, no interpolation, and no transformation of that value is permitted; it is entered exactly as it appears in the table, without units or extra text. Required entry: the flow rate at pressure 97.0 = 3.883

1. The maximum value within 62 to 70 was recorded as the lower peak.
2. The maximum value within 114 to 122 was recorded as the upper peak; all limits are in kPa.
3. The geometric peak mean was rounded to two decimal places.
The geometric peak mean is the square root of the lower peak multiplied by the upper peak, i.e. 6.37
